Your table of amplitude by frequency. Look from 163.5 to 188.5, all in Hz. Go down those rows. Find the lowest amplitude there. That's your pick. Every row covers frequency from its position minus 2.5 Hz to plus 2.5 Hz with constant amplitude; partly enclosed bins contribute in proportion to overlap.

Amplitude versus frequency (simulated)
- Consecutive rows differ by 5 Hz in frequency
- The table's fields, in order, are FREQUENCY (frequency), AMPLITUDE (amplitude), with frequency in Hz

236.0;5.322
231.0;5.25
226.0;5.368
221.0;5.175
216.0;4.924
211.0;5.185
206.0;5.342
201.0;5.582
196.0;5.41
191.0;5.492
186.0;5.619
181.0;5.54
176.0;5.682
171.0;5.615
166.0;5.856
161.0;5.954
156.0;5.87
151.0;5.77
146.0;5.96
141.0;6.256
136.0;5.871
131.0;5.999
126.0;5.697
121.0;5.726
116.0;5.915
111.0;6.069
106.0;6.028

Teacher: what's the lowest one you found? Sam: 5.54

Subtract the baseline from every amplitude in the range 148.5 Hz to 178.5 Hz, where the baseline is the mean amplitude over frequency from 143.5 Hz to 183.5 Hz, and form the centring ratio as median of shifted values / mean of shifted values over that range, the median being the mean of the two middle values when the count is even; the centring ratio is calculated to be 3.12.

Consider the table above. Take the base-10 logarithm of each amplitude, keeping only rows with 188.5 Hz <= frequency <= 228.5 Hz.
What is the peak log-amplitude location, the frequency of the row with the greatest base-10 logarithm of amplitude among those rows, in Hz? 201.0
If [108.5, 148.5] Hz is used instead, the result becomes 141.0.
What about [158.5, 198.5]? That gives 161.0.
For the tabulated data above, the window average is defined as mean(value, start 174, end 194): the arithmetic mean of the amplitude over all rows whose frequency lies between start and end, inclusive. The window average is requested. 5.6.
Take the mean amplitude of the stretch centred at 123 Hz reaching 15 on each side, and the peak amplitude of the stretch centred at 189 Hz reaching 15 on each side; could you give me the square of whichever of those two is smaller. 32.3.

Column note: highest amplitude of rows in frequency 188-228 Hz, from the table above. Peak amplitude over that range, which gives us 5.582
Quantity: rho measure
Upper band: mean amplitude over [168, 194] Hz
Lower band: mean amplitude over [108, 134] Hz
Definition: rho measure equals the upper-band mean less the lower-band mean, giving -0.3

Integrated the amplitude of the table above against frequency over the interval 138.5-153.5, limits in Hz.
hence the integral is 90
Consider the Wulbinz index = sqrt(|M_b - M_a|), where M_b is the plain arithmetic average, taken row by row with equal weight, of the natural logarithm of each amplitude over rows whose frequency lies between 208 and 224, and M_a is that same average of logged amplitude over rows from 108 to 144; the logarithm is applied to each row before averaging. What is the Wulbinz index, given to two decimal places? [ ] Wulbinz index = 0.39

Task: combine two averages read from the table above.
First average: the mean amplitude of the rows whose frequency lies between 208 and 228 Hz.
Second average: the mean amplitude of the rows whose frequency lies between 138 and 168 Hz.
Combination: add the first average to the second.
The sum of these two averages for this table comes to 11.11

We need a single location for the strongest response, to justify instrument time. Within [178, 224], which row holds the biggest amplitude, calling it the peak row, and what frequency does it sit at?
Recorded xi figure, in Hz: 186.0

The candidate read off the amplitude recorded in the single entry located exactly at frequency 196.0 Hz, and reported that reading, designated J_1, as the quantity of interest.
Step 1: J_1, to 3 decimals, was 5.410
